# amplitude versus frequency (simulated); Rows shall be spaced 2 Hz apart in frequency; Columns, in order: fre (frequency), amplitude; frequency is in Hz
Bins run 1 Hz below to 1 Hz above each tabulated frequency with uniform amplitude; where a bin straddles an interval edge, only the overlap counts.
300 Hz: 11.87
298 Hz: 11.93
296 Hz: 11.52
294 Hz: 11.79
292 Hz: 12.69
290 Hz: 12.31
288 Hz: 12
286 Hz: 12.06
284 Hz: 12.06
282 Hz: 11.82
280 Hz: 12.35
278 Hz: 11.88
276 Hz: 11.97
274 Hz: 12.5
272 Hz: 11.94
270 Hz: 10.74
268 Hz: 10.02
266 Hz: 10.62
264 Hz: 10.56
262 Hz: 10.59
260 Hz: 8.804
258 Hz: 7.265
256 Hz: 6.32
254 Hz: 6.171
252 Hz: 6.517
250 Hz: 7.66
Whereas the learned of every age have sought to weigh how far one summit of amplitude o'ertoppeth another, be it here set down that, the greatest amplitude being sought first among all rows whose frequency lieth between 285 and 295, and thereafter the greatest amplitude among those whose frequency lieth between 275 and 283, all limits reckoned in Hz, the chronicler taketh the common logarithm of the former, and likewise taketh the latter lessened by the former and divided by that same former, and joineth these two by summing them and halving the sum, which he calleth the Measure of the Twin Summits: 0.54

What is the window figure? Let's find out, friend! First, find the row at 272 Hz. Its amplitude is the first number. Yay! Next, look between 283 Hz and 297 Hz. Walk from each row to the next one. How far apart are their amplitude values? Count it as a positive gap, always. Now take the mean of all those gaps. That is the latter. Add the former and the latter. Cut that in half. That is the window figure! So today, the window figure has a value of 6.1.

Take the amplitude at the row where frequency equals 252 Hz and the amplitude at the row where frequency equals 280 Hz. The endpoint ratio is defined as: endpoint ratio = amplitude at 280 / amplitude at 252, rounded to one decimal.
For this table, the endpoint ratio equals 1.9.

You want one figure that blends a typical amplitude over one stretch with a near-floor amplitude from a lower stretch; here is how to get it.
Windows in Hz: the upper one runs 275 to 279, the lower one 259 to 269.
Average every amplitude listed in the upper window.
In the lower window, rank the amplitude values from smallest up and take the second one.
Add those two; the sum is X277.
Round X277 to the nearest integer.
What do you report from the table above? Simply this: 22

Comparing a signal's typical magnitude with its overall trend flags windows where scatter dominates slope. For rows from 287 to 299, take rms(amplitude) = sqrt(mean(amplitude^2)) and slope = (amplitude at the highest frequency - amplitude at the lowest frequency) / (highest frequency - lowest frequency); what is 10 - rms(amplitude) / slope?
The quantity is 1731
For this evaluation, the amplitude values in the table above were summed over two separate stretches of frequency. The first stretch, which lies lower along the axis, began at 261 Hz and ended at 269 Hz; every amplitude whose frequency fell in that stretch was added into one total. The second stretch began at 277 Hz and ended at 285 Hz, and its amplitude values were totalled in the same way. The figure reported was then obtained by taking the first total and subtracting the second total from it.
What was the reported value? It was -6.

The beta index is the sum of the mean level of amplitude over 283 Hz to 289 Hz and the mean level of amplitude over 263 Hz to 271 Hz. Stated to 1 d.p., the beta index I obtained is 22.5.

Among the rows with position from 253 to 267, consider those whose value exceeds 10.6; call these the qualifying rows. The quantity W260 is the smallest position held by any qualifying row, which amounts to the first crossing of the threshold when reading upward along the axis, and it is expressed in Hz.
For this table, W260 266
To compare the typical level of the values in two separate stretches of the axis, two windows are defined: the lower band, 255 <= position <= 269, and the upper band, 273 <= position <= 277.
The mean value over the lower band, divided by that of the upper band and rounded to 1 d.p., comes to 0.7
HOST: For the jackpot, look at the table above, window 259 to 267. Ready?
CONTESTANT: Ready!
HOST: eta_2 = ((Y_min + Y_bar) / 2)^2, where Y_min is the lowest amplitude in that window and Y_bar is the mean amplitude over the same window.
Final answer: 90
